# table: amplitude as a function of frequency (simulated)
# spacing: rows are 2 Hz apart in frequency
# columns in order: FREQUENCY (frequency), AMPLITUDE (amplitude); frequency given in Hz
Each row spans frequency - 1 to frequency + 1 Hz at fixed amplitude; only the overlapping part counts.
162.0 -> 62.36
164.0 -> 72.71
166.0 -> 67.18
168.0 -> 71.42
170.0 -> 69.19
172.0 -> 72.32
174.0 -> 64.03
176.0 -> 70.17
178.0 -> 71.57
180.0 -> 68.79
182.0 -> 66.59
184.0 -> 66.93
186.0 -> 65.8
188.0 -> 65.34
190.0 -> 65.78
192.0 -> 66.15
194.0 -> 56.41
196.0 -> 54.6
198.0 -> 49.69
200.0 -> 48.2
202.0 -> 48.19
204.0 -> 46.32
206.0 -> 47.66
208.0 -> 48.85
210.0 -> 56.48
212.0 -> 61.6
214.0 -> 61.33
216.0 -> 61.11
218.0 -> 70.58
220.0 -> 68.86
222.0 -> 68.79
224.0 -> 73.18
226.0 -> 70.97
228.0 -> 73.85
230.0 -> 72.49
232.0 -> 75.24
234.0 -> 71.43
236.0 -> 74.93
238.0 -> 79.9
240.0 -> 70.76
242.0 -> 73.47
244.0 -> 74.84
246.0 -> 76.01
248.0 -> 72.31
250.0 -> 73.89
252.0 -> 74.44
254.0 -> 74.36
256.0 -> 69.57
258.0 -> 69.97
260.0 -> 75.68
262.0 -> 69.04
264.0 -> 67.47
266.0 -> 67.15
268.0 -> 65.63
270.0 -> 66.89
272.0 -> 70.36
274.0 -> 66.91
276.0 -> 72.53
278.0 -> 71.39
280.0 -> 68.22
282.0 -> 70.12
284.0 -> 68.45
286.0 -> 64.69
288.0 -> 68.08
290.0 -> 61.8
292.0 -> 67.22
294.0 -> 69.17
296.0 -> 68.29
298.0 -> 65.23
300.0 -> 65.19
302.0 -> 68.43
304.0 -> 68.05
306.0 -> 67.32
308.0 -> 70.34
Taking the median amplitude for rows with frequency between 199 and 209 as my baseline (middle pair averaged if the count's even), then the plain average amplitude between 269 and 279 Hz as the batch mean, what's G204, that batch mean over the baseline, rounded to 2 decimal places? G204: 1.44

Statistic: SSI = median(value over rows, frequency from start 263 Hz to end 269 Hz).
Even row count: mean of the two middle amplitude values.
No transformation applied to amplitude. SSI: 67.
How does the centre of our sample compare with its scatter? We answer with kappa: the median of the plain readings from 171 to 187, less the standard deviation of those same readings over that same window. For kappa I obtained 65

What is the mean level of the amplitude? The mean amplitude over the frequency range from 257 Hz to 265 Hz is 71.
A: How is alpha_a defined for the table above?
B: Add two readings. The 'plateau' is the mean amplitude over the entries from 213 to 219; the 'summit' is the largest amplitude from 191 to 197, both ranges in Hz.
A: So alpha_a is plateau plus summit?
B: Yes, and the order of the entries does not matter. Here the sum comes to 130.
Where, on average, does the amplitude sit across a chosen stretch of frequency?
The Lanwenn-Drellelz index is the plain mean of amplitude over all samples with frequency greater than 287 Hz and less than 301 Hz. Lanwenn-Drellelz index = 66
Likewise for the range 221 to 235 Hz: 72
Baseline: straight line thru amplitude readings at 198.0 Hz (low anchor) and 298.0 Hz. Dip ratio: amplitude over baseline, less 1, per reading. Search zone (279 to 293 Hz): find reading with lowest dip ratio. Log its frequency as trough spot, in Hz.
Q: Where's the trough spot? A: 290.0 Hz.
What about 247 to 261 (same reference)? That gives 256.0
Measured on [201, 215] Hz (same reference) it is 204.0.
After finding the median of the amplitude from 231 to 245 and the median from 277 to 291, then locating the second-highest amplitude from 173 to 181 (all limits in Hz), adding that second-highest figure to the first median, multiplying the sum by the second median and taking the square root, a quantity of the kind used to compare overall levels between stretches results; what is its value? 99.5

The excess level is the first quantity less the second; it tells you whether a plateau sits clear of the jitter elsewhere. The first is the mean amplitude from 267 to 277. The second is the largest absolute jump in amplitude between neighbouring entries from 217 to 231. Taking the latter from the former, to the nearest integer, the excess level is 64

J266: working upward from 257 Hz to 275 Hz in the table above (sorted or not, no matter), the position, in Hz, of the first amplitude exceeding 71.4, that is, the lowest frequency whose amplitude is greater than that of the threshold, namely 260.0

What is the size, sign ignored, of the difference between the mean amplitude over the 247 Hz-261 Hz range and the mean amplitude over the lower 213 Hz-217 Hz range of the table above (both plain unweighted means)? 12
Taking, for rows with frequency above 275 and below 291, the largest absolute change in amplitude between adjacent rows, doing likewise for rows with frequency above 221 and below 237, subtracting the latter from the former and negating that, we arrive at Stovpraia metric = -1.9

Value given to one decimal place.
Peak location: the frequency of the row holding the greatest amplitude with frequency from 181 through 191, 184.0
